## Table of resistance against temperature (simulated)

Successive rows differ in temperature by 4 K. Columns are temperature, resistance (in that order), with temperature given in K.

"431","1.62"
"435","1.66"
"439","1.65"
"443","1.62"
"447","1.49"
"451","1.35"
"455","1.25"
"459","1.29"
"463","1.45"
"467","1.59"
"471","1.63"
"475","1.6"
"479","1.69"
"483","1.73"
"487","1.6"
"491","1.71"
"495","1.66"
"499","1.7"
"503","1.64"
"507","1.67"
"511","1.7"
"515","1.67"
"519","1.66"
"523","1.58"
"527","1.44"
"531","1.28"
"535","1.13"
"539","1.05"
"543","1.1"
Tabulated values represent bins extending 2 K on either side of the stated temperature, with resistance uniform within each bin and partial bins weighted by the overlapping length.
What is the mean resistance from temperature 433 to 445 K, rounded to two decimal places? 1.64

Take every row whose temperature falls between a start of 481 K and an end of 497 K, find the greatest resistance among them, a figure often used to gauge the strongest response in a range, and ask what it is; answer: 1.73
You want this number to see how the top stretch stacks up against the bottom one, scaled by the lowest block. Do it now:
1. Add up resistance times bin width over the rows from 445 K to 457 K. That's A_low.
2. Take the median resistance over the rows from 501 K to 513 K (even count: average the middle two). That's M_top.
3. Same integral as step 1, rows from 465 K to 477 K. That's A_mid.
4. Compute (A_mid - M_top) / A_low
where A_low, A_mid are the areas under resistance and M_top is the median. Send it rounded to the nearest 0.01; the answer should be 1.08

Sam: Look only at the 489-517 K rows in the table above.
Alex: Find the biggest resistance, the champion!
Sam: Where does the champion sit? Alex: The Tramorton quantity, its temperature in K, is 491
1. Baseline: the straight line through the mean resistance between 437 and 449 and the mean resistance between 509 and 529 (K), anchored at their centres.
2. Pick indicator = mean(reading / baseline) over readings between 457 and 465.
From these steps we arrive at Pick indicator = 0.86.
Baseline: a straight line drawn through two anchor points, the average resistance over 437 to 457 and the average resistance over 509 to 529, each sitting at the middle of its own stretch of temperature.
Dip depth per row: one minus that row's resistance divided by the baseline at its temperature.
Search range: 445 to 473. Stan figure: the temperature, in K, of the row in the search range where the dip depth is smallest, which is 471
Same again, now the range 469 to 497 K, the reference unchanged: 483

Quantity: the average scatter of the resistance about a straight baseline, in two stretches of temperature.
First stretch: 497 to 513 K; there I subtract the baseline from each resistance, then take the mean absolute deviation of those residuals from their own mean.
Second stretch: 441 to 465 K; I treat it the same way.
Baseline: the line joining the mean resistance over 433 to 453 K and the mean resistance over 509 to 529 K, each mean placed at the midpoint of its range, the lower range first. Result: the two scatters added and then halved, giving 0.068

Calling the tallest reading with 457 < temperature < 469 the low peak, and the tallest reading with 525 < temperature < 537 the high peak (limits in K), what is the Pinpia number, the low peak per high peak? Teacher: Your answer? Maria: 1.10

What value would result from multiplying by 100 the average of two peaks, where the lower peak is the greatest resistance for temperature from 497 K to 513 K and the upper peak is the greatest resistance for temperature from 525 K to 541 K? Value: 157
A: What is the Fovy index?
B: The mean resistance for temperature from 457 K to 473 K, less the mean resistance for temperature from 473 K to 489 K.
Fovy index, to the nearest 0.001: -0.165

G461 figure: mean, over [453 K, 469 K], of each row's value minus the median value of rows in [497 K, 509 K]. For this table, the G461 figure -0.3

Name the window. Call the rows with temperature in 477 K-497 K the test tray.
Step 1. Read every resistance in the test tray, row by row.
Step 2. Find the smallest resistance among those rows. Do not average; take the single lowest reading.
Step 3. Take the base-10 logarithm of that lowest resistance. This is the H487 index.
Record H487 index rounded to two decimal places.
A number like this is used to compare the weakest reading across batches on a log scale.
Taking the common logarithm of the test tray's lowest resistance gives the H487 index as 0.20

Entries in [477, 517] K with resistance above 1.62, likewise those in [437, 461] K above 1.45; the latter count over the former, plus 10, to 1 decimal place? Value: 10.3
